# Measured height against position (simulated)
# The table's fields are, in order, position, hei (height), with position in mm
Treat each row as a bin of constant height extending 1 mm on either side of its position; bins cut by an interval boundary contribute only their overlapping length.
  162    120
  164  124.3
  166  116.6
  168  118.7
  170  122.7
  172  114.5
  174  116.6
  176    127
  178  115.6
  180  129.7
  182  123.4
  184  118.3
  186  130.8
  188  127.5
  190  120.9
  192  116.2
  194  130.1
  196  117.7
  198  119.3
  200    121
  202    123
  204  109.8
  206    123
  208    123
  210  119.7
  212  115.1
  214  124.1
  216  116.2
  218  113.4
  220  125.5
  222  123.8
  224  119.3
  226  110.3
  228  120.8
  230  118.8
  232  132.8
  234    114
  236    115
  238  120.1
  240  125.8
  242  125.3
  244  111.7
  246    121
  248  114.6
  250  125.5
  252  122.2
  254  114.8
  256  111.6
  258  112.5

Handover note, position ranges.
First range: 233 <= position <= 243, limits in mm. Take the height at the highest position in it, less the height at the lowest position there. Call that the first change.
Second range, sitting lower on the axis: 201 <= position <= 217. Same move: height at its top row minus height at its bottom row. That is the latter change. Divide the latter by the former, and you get -0.6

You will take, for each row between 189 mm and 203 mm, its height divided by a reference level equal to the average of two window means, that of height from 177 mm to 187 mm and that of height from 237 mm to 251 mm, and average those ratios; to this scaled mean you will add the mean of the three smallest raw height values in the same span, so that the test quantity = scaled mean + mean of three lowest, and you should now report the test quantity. 119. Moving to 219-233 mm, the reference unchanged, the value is 117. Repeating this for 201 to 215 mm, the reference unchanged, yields 116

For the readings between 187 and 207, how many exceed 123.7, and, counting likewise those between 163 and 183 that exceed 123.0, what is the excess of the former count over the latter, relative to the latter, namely -0.50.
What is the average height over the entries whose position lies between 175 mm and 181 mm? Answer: 124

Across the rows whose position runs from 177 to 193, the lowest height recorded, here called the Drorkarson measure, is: 115.6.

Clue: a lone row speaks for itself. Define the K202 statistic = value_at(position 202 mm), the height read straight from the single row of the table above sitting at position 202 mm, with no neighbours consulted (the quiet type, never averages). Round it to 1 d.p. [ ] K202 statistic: 123.0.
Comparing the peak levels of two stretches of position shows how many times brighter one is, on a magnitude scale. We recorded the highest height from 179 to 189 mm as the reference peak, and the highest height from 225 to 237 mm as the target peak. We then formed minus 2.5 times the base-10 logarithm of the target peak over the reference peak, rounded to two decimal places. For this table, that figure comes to -0.02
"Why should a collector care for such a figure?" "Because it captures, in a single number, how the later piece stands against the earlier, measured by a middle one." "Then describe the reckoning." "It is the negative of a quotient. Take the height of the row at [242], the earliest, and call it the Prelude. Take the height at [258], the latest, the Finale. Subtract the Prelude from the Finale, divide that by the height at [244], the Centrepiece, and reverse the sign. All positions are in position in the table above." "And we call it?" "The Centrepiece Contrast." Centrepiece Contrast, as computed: 0.11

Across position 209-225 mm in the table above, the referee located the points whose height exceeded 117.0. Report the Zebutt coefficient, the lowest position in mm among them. 210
